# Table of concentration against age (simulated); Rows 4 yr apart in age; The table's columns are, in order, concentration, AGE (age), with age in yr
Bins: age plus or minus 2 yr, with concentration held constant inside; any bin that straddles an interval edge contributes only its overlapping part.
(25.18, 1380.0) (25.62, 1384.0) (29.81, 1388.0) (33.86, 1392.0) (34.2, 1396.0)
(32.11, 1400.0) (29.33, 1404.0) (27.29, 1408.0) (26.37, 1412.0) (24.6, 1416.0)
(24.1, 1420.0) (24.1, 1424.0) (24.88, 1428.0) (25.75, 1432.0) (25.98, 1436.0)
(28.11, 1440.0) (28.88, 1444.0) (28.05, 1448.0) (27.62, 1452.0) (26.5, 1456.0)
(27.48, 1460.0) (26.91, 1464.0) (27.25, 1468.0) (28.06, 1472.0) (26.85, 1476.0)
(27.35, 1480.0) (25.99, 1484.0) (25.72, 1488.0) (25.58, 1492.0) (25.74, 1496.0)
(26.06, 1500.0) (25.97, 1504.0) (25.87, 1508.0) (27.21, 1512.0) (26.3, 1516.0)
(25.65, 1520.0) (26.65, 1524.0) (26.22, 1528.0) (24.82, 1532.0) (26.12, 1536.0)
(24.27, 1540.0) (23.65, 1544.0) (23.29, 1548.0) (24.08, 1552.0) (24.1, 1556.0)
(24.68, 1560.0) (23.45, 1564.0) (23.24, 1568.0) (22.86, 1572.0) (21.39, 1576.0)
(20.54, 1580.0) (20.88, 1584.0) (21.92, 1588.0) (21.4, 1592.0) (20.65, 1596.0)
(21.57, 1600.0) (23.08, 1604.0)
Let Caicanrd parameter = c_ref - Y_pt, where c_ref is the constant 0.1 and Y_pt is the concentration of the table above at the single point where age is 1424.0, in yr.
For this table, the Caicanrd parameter -24.0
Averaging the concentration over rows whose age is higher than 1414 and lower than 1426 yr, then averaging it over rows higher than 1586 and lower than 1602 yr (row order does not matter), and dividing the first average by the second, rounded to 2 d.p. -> 1.13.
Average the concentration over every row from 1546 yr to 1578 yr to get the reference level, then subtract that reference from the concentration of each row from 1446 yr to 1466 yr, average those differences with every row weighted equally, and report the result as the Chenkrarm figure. 3.9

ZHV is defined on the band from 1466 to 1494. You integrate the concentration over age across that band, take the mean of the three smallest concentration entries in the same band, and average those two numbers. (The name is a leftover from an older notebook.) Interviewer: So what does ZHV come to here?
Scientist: 386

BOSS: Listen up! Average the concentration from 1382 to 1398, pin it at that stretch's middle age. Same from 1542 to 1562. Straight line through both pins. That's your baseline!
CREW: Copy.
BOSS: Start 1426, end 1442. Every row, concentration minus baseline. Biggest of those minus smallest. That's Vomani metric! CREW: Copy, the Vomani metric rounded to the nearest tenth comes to 3.7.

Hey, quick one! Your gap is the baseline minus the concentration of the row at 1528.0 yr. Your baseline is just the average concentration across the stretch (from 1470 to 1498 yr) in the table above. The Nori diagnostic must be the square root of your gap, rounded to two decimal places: 0.50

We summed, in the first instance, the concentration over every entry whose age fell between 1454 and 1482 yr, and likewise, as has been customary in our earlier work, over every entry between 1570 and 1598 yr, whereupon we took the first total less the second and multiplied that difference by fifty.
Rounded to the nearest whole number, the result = 2038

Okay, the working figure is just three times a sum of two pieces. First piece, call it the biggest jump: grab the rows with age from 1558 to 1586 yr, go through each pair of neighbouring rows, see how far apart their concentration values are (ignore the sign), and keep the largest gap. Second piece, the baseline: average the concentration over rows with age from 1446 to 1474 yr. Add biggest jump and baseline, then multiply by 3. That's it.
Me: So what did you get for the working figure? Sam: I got 87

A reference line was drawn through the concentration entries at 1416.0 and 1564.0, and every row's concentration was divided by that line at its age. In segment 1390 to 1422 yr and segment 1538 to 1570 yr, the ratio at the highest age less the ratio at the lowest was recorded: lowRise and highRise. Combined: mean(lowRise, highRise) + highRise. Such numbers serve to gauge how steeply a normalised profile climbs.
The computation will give -0.24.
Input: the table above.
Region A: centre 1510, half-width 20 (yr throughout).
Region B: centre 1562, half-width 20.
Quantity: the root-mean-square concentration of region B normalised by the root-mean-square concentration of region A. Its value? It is 0.89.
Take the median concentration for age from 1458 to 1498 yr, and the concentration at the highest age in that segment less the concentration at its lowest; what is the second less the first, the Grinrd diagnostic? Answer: -28.6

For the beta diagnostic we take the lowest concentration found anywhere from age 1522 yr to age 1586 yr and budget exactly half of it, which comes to 10.3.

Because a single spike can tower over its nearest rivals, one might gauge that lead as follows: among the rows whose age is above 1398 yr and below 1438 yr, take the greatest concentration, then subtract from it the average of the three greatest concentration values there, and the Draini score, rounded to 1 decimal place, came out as 2.5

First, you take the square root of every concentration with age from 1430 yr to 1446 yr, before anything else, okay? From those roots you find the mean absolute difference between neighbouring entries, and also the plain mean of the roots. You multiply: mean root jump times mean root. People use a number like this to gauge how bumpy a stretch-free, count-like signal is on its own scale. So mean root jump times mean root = 0.5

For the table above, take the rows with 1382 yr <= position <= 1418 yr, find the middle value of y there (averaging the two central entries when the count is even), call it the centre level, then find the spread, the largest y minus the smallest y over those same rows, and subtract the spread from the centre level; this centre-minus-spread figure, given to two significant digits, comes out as 20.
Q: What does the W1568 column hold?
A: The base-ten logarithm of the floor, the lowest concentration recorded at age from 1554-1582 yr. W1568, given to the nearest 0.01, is 1.31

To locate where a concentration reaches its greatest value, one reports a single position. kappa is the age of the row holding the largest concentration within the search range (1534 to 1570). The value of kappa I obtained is 1536.0 yr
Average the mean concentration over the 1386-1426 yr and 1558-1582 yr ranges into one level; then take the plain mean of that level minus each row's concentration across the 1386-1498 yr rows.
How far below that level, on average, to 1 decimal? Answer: -1.8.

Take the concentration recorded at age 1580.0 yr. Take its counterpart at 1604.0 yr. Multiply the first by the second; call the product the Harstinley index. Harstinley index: 474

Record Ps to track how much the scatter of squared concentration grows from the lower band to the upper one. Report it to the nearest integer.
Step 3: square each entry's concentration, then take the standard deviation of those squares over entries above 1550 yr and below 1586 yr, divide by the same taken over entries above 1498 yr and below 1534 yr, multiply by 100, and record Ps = 198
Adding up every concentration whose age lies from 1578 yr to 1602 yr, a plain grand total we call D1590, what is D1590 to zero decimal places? 127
